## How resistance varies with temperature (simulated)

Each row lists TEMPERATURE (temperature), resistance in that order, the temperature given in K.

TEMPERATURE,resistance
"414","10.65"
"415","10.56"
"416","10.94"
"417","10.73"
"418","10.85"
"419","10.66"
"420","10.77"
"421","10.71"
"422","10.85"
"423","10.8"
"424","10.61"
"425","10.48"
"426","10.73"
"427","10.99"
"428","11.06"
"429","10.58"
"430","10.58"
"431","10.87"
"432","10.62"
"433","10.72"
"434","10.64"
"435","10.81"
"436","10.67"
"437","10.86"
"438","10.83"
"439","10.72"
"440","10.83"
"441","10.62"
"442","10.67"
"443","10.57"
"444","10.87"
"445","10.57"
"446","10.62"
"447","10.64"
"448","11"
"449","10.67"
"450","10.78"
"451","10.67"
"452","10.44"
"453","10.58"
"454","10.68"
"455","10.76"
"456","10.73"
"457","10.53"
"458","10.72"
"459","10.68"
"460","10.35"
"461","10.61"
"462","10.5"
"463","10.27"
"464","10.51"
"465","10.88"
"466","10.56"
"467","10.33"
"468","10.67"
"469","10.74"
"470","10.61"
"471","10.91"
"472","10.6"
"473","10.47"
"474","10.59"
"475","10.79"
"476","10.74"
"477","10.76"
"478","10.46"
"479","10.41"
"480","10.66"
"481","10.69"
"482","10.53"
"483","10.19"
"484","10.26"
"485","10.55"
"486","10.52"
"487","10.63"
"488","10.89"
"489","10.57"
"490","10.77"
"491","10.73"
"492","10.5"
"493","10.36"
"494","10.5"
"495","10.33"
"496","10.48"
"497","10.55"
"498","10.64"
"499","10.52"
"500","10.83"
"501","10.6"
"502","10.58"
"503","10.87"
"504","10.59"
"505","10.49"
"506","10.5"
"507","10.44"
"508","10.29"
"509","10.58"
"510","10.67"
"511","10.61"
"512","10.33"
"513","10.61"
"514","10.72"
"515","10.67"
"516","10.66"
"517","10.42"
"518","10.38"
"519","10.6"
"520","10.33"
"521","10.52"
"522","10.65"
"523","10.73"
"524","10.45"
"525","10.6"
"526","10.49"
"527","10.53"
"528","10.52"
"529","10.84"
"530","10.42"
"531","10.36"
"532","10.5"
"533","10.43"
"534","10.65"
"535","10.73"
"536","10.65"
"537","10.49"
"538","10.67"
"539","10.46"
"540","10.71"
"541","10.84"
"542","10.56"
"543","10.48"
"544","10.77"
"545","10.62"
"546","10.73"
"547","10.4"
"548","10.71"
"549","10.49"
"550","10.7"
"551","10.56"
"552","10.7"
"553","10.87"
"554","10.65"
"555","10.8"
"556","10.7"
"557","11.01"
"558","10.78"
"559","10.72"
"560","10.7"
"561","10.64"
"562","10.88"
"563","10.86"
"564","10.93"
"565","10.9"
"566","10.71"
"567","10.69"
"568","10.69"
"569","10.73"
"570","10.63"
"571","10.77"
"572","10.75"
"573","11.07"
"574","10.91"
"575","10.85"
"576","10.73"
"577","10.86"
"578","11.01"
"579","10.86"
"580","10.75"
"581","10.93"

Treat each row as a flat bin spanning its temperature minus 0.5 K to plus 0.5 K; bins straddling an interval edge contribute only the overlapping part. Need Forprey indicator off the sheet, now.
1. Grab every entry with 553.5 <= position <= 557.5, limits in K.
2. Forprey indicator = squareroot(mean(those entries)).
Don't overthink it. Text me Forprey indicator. 3.285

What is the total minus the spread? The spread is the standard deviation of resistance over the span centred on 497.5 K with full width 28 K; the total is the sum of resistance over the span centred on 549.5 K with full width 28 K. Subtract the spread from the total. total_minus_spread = 299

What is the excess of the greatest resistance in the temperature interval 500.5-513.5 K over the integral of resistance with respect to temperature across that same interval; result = -126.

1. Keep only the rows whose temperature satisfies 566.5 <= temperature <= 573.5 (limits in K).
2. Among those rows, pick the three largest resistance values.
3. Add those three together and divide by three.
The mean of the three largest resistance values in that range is 10.9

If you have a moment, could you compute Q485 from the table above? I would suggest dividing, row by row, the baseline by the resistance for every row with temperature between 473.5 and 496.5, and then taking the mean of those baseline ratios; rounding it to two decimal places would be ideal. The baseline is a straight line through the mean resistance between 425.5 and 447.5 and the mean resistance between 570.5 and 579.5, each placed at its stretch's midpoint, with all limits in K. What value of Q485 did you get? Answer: 1.02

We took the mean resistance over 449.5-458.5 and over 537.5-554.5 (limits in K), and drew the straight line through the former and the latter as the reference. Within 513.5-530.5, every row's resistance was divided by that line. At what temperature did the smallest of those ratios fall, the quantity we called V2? 520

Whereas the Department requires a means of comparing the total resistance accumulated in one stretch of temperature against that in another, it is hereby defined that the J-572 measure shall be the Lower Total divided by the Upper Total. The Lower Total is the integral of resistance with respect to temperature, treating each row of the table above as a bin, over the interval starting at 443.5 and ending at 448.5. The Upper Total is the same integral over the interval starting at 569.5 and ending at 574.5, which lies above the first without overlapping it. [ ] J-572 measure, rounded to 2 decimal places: 0.99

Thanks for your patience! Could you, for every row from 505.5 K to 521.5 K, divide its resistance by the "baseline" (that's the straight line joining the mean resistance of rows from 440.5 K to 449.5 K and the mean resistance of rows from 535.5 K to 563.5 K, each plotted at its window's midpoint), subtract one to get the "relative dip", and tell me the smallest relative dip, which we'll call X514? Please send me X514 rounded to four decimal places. -0.0372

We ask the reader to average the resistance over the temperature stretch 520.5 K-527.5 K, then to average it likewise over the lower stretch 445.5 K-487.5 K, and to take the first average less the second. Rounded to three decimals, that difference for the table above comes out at -0.035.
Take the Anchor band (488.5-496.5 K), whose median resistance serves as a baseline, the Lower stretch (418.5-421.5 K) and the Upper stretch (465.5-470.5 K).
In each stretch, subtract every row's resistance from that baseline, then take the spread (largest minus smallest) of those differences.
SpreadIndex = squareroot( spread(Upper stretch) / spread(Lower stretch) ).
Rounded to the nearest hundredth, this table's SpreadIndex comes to 1.93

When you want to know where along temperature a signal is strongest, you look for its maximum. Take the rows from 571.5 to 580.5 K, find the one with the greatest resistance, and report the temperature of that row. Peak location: 573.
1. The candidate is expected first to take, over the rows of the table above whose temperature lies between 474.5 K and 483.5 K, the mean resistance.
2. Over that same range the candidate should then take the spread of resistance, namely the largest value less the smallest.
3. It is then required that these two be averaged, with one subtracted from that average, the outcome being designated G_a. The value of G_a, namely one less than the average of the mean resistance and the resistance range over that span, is 4.59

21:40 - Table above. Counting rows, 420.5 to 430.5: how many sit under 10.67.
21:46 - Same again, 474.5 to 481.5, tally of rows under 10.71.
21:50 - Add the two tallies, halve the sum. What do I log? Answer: 4.0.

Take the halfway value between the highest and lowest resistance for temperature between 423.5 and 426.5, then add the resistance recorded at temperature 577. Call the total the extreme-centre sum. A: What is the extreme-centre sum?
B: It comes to 21.5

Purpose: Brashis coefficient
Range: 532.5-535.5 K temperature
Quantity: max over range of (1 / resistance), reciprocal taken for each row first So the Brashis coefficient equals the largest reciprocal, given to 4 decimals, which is 0.0959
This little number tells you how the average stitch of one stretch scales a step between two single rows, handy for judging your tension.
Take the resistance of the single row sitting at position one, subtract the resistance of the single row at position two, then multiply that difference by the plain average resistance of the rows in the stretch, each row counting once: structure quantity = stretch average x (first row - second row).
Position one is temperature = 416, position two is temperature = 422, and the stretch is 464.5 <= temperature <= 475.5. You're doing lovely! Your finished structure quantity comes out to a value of 1.0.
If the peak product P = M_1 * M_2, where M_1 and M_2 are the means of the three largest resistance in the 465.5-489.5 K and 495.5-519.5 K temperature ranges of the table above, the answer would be 117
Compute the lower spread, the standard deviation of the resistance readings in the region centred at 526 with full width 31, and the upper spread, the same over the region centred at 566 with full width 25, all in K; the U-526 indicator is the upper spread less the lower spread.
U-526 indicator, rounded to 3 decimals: -0.018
